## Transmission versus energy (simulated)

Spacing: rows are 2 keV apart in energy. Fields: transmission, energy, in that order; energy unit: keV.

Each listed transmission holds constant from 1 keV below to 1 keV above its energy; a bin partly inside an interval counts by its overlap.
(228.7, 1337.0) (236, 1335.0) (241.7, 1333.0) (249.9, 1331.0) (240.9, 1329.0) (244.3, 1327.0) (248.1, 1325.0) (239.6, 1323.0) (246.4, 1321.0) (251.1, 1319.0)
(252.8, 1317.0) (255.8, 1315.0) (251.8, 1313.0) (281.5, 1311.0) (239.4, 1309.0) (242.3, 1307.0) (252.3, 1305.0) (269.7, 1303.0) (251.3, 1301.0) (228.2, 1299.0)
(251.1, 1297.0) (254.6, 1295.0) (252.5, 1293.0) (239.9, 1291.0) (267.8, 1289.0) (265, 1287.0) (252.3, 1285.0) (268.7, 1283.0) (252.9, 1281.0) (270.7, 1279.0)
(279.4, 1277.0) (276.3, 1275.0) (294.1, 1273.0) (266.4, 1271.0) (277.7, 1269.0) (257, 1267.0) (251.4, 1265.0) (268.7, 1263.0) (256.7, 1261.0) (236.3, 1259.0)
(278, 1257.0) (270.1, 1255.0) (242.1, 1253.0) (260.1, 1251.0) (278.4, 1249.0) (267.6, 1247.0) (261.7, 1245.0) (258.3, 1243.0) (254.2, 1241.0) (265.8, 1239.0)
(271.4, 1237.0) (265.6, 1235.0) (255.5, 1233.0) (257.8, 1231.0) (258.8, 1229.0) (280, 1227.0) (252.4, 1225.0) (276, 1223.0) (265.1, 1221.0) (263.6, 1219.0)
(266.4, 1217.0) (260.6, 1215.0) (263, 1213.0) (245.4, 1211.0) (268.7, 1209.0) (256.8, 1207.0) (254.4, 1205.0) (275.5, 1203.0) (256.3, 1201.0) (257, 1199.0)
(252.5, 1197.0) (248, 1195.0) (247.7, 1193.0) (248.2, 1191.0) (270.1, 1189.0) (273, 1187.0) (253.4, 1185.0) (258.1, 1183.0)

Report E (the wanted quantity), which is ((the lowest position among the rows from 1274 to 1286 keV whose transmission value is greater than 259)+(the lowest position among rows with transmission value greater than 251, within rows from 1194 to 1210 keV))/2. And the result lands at 1236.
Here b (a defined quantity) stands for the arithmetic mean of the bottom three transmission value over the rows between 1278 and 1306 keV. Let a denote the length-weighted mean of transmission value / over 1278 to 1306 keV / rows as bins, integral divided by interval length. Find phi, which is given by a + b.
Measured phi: 495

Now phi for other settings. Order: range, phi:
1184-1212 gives 505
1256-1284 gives 514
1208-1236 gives 514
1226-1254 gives 513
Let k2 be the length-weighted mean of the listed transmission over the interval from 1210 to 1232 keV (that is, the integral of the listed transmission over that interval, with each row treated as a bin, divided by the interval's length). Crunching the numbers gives 263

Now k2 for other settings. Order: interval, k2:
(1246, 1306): 261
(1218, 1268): 262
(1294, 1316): 253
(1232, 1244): 262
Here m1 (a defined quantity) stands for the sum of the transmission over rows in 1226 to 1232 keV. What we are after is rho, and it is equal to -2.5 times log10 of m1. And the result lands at -7.3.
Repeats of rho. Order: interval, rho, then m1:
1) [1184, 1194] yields -7.8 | 1292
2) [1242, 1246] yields -6.8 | 520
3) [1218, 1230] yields -8.0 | 1596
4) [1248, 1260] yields -8.0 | 1565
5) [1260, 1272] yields -8.0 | 1578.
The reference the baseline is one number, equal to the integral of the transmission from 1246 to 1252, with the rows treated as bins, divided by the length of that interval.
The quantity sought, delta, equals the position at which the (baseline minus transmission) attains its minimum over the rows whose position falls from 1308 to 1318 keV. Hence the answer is 1311.0 keV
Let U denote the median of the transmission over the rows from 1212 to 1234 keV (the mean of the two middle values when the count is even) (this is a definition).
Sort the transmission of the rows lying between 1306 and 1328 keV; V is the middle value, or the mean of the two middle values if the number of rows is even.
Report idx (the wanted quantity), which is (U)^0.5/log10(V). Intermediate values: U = 263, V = 248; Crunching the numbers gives 6.77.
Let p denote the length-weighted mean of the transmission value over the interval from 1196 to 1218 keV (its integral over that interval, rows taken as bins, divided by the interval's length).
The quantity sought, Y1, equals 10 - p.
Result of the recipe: -250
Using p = 260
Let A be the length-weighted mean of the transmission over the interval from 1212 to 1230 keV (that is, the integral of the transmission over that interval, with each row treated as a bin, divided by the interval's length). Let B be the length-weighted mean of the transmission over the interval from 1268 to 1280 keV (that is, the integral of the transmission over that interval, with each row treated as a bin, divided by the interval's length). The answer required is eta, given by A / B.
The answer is 0.96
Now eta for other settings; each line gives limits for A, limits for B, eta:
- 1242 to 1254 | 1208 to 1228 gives 0.99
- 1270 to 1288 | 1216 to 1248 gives 1.02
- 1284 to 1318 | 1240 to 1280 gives 0.96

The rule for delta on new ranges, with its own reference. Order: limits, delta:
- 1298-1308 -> 1303.0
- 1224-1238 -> 1227.0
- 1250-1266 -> 1257.0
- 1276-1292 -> 1277.0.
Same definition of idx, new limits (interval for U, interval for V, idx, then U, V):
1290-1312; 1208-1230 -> 6.55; 251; 264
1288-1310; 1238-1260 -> 6.56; 251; 262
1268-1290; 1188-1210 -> 6.81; 269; 256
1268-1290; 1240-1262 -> 6.79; 269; 260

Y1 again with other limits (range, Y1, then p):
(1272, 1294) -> -255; 265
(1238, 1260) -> -251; 261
